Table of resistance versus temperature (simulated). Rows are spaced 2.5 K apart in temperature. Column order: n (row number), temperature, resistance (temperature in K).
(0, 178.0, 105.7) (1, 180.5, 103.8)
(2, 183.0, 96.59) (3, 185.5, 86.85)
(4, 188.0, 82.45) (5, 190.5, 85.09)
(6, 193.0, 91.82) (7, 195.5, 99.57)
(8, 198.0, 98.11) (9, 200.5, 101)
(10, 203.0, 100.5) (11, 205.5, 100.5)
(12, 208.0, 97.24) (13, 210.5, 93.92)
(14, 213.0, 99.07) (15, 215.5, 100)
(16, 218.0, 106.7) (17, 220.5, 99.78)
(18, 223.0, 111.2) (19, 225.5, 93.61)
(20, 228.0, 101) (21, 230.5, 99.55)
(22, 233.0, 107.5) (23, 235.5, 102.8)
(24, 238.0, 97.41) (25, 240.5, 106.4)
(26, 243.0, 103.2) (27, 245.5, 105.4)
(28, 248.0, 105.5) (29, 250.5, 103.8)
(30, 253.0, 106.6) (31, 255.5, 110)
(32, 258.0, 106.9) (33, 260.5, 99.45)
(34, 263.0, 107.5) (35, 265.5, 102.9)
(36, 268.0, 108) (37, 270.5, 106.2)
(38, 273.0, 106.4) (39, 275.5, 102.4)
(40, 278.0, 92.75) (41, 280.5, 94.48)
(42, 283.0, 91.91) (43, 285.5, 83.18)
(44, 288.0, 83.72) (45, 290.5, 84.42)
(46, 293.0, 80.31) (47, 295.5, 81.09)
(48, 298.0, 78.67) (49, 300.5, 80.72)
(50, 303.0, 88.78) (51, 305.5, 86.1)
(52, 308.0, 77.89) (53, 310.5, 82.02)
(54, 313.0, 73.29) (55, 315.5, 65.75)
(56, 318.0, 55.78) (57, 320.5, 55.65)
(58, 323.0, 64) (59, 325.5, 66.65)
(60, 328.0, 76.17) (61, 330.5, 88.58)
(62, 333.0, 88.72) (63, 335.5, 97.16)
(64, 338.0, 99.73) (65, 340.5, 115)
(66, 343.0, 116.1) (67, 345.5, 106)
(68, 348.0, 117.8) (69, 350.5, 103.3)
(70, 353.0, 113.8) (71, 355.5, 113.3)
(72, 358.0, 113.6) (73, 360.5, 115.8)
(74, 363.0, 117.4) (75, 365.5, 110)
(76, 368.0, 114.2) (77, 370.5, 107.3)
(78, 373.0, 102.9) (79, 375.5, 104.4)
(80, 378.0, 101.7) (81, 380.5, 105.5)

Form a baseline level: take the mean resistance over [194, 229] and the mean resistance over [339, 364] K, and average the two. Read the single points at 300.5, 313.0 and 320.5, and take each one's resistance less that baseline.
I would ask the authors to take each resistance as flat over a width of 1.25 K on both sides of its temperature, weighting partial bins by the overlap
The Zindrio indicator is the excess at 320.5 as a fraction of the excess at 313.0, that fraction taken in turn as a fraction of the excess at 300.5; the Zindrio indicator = -0.1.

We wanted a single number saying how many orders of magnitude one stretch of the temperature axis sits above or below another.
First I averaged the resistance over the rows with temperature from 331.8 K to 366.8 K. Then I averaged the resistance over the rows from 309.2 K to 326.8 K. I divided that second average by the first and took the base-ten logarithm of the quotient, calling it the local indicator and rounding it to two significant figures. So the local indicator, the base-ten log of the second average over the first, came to -0.22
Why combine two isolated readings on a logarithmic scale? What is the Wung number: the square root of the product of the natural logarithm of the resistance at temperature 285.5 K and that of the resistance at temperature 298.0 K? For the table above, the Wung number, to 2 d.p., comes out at 4.39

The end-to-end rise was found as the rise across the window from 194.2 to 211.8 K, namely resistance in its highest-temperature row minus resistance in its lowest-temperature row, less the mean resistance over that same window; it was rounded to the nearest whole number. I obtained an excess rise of -104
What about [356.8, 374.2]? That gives -122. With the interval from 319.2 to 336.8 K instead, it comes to -35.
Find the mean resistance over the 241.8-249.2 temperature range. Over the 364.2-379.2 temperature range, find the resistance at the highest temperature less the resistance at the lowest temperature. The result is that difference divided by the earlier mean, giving -0.08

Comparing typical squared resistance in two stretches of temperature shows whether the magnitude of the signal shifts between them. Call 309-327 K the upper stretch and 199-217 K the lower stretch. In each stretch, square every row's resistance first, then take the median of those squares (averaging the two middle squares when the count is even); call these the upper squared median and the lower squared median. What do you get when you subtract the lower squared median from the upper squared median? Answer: -5677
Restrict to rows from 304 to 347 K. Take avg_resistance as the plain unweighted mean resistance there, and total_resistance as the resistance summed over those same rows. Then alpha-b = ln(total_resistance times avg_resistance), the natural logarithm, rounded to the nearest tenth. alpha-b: 11.7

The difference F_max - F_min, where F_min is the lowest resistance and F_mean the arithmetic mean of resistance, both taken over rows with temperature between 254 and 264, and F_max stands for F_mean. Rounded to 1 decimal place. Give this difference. 6.5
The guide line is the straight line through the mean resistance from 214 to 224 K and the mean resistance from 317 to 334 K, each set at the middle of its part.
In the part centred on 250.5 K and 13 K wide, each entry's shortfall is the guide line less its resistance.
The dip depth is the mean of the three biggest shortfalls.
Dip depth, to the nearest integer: -10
